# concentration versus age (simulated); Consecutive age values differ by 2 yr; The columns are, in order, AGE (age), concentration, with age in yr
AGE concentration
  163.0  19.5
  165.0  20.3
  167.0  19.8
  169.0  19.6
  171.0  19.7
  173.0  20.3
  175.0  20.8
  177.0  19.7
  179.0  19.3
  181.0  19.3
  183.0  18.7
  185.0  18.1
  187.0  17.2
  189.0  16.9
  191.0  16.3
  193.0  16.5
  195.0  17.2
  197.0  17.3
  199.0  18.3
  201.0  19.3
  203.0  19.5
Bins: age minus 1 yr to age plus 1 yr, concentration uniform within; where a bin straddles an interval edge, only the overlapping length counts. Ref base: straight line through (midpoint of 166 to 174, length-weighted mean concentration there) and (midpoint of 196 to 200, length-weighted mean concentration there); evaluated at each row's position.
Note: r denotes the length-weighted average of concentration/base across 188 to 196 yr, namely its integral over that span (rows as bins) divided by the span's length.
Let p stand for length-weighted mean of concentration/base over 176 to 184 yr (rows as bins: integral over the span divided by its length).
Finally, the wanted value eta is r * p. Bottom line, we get 0.92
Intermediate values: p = 1.007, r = 0.92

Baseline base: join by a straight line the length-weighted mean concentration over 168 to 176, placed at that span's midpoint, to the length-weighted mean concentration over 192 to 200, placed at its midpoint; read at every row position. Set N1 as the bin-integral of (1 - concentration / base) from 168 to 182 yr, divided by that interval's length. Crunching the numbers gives 0.00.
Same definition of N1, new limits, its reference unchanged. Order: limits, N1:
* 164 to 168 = 0.04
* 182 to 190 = 0.04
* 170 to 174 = 0.00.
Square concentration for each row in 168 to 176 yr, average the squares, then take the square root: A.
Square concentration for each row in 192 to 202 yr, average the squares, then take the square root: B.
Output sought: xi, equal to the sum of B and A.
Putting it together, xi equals 37.9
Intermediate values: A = 20.1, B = 17.7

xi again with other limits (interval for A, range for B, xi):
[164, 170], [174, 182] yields 39.7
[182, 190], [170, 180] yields 37.7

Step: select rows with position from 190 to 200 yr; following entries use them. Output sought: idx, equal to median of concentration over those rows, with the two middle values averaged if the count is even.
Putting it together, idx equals 17.2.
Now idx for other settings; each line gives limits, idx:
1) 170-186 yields 19.5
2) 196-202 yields 18.3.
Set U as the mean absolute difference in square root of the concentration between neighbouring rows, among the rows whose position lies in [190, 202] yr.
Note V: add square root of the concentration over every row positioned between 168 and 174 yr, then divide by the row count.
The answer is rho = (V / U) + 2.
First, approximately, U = 0.071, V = 4.46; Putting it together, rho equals 65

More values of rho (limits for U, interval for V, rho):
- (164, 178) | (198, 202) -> 80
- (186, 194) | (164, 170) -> 101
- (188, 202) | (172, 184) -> 64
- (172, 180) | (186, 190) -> 58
